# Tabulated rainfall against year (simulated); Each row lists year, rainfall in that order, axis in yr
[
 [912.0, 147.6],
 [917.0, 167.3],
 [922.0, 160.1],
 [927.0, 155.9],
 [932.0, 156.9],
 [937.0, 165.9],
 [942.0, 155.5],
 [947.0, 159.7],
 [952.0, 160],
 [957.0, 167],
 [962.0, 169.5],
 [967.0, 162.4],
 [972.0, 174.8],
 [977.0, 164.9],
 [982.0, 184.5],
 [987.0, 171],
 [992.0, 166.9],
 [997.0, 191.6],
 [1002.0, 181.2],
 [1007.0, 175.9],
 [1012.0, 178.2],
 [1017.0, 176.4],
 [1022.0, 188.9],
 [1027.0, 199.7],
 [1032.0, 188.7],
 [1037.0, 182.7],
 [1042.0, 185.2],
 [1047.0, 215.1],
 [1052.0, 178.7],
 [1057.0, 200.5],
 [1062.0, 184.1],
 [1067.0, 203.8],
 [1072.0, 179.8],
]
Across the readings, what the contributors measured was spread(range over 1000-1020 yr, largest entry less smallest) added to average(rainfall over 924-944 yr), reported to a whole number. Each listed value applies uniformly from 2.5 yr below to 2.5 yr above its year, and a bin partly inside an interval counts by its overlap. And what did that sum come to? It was 164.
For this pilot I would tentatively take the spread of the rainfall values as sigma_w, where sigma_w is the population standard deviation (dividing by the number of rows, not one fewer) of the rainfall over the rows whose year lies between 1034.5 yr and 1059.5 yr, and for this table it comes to 14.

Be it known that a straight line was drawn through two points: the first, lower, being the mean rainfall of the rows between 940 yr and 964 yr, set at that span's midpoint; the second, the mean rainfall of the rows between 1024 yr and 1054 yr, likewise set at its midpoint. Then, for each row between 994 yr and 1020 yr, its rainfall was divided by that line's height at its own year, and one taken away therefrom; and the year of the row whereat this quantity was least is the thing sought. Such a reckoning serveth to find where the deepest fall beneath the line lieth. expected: 1017.0 yr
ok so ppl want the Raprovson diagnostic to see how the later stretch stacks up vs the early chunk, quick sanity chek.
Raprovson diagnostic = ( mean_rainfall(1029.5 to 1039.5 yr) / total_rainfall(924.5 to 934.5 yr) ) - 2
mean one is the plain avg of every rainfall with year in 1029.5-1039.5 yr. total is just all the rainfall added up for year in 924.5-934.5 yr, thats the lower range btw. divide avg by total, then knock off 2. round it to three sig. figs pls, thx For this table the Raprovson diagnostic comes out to -1.41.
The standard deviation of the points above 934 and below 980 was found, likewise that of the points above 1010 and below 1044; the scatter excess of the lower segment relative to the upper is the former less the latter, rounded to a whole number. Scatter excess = -2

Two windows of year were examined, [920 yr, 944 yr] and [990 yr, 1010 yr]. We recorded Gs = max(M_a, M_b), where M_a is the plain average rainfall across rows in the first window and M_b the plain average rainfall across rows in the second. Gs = 179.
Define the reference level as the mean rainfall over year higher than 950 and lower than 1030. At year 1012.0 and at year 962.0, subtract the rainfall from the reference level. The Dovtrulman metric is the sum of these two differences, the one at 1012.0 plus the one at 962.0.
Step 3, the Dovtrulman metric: 4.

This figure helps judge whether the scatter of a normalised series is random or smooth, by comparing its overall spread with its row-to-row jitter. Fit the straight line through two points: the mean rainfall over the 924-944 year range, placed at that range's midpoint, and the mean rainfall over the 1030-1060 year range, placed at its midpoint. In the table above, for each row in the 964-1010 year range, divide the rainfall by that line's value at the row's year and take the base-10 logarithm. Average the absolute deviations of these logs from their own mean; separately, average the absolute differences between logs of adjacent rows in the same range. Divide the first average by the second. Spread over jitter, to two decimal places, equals 0.54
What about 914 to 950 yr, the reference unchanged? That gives 0.87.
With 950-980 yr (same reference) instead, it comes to 0.57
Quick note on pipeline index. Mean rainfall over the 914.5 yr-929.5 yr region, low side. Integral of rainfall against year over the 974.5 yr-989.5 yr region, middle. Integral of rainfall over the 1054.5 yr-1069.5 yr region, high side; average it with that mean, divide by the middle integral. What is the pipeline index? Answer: 0.596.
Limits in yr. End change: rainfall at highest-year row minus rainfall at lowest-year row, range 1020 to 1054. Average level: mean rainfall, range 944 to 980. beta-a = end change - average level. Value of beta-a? -176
